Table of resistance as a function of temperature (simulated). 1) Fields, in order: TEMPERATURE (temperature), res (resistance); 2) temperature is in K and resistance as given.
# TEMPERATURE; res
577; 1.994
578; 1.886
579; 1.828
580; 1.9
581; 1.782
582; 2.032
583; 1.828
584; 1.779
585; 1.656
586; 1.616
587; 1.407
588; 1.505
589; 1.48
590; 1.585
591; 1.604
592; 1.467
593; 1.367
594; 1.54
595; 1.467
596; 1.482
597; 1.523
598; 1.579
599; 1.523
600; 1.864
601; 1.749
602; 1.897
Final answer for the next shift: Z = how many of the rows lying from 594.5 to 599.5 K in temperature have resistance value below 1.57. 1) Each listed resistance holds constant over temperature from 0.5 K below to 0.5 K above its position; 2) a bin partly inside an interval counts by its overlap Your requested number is 4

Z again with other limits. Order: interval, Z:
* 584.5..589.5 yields 3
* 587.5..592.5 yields 3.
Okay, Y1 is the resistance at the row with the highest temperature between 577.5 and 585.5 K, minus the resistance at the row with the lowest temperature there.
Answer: -0.23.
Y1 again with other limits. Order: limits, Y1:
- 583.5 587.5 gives -0.37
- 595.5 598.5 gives 0.10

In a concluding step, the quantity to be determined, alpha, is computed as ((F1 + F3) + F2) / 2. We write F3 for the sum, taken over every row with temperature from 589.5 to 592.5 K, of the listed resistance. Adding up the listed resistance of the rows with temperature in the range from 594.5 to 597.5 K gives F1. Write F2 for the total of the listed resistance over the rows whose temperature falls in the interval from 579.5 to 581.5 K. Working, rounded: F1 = 4.5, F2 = 4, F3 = 5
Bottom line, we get 6.4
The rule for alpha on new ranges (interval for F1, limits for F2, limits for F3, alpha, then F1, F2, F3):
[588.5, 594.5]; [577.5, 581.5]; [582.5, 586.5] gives 11.7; 9.0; 7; 7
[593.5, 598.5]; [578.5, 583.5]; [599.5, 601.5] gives 10.3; 7.6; 9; 4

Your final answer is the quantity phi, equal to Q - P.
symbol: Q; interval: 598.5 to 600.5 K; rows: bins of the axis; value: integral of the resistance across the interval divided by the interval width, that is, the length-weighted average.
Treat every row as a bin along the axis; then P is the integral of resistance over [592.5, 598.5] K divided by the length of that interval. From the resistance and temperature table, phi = 0.20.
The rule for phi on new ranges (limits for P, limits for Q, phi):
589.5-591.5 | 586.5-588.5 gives -0.14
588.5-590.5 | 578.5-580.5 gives 0.33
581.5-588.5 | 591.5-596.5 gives -0.22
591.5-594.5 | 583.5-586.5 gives 0.23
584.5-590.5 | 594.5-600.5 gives 0.03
